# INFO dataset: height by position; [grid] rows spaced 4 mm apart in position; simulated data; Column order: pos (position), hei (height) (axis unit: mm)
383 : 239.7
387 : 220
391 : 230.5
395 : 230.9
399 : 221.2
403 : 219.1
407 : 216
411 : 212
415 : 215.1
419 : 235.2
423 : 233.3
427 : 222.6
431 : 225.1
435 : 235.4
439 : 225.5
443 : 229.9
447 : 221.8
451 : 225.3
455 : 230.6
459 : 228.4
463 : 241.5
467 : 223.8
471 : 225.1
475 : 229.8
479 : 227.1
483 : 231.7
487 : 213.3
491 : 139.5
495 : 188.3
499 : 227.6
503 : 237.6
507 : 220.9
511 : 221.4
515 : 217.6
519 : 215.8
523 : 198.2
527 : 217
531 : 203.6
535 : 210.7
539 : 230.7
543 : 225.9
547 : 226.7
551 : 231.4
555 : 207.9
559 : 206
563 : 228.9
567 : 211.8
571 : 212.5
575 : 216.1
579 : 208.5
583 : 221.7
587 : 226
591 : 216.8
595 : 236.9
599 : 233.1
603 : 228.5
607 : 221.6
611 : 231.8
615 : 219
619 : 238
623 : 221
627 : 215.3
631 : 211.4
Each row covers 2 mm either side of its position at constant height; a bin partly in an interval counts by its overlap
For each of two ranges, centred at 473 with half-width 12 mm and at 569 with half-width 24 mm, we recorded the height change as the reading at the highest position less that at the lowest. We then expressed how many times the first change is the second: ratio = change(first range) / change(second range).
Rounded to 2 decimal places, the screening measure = 0.99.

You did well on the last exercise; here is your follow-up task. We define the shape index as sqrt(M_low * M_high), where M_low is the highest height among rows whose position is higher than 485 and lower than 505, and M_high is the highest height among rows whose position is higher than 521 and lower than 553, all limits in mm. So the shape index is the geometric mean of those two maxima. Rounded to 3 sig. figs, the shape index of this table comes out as 234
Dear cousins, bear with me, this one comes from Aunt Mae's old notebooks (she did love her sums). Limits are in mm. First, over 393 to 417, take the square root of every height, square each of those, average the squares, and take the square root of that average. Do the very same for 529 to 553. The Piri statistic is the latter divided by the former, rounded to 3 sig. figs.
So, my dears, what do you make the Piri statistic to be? 1.01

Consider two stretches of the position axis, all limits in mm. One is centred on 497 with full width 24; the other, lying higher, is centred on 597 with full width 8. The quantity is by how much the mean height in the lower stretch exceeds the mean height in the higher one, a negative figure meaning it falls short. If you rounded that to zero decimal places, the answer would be -30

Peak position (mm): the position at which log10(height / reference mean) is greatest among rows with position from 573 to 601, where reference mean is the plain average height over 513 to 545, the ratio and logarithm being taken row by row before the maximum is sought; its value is 595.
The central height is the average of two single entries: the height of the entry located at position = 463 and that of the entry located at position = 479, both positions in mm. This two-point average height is 234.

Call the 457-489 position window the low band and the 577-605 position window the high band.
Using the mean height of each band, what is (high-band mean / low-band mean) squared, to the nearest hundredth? 0.97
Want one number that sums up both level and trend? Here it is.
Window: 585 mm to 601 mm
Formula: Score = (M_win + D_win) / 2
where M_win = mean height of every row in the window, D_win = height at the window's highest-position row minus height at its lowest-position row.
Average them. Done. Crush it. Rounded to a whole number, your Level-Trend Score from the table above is 118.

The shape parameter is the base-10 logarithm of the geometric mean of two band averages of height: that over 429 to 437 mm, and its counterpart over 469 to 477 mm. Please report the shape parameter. 2.36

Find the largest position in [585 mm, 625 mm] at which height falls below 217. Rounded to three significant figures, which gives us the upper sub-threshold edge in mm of 591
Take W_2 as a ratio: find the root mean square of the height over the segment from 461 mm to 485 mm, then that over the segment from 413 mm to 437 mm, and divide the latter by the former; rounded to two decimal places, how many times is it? 0.99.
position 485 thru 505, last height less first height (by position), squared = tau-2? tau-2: 590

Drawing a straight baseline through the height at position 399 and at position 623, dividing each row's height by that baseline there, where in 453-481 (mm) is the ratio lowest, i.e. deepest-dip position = 467 mm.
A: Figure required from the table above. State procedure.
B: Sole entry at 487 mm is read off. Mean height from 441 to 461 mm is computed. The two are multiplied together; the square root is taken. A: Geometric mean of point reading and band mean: 220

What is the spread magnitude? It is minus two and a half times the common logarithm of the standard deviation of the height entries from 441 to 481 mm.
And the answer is -1.8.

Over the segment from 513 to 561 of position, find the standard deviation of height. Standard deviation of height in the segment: 11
